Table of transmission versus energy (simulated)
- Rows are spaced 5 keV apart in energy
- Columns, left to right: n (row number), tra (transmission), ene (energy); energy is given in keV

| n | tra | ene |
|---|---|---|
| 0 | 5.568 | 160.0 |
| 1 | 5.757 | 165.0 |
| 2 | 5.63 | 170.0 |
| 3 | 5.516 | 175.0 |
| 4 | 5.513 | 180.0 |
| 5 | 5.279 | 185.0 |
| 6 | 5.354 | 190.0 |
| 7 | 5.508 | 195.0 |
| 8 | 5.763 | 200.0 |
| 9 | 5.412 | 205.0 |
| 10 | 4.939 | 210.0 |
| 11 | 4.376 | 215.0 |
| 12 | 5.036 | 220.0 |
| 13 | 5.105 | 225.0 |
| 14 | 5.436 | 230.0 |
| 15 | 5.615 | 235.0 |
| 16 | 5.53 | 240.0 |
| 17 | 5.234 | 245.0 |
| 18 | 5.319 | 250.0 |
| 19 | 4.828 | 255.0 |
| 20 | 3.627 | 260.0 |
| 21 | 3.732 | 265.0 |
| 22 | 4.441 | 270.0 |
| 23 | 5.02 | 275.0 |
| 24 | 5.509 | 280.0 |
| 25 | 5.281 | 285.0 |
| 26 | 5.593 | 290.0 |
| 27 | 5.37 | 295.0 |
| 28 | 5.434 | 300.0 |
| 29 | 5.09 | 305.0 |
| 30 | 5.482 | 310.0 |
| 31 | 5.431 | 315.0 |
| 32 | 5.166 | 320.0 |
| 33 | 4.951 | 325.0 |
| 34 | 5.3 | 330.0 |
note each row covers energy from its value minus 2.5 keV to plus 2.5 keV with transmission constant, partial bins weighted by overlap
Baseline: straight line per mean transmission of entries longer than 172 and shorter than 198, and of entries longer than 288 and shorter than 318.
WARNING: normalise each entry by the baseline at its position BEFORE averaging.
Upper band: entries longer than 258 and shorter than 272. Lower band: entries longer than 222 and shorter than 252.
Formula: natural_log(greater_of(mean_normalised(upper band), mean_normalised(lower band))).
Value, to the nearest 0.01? -0.01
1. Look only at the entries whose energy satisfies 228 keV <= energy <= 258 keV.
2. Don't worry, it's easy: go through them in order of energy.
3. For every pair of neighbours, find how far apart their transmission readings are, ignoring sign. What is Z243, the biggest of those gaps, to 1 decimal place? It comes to 0.5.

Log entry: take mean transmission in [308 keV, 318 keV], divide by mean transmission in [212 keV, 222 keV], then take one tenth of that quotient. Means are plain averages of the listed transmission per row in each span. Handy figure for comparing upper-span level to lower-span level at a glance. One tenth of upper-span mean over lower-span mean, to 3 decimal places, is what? 0.116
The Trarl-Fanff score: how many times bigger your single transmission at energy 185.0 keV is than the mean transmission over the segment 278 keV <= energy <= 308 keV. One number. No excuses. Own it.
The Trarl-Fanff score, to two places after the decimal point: 0.98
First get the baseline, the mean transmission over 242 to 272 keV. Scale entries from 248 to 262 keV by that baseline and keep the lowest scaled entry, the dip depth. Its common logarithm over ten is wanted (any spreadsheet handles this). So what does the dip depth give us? -0.010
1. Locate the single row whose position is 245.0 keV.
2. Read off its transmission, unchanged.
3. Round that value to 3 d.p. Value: 5.234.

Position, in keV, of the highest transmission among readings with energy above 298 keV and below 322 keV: 310.0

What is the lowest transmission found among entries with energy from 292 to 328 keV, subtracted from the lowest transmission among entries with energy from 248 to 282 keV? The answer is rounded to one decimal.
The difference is -1.3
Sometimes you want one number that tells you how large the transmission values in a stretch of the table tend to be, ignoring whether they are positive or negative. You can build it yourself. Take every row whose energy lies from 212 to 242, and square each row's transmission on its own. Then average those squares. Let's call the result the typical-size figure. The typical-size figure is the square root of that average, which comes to 5.20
